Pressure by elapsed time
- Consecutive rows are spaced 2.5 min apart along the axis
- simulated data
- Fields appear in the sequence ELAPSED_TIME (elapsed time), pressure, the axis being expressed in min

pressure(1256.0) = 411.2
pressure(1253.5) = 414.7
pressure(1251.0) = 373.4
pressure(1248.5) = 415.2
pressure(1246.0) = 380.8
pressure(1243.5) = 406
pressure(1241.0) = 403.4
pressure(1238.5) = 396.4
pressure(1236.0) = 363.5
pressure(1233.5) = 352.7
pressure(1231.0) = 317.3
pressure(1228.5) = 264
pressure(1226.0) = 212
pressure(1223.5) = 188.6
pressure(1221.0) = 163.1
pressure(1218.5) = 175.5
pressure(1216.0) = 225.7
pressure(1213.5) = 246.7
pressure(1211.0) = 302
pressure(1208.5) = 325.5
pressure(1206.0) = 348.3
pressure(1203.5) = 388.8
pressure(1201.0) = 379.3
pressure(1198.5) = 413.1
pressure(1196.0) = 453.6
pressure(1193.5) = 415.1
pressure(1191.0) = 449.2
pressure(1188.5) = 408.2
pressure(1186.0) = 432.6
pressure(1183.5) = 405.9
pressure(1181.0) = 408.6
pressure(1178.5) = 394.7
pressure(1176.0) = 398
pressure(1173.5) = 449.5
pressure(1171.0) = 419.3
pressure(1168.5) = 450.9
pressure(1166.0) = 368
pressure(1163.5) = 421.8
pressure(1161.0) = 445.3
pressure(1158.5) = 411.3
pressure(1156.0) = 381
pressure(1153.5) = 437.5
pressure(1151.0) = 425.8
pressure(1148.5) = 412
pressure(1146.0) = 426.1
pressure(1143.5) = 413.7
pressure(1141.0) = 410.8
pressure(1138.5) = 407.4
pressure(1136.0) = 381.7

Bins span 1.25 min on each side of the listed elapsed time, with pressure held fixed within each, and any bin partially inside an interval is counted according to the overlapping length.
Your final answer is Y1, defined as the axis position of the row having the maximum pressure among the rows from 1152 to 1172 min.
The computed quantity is 1168.5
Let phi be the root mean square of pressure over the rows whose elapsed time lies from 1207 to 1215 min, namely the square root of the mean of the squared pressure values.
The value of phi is 293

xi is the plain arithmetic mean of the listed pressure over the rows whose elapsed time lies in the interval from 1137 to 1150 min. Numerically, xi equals 414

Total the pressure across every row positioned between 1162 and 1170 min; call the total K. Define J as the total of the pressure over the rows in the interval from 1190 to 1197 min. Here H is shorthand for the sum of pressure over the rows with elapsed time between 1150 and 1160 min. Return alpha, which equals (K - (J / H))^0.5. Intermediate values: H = 1656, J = 1318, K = 1241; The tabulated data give 35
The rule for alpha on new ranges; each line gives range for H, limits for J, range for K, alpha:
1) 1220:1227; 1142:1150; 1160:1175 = 51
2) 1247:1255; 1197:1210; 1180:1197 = 55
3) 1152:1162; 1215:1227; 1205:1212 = 31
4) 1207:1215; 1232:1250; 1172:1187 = 50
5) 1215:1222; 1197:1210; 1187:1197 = 42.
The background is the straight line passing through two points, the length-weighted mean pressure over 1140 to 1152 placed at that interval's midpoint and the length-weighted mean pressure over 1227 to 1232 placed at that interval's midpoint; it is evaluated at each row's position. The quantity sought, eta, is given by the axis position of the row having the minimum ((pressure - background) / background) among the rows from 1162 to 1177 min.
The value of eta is 1166.0 min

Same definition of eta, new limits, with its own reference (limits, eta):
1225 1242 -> 1226.0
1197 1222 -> 1221.0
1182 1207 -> 1206.0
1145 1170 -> 1156.0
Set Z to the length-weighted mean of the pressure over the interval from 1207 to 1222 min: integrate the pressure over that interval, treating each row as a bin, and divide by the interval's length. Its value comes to 243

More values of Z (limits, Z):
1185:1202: 422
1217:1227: 185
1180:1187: 415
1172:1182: 413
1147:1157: 415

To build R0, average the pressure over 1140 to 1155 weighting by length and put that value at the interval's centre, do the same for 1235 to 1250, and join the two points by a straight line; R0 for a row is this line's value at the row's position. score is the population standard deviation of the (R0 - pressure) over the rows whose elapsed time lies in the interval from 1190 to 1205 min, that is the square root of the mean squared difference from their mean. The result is 27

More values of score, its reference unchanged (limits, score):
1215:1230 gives 34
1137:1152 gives 8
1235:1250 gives 18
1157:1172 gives 27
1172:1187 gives 20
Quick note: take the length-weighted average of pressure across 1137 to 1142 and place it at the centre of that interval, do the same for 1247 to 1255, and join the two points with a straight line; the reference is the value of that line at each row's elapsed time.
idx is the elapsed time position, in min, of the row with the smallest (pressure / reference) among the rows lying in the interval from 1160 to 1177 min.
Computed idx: 1166.0 min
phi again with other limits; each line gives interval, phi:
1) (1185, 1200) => 429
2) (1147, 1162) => 419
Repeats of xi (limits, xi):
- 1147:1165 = 419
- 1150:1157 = 415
